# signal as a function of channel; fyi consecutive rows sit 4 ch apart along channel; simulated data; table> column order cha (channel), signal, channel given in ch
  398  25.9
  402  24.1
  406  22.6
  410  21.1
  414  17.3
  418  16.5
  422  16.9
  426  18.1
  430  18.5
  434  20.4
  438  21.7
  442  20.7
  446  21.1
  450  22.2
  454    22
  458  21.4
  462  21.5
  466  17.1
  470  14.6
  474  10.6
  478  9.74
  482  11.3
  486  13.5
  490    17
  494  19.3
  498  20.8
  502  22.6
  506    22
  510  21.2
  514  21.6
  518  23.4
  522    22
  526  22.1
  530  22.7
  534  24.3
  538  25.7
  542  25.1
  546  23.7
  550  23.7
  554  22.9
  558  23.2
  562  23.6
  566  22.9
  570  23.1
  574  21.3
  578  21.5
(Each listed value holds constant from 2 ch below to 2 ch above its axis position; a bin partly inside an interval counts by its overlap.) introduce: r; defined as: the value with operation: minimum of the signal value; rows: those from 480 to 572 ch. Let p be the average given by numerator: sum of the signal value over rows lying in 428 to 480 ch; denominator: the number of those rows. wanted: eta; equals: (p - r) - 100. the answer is -93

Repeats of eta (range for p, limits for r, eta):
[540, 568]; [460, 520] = -86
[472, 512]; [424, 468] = -100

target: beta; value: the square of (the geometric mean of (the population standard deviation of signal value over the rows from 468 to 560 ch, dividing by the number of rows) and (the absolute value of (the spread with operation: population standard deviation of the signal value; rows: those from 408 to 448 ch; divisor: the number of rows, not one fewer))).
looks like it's 8.9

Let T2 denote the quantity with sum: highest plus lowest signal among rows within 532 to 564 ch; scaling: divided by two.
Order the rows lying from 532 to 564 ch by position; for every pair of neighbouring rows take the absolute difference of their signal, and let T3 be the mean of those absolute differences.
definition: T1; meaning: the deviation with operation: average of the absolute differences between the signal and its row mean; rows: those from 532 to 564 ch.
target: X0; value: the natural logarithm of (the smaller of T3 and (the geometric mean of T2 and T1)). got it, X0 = -0.4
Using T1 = 0.8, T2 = 24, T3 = 0.7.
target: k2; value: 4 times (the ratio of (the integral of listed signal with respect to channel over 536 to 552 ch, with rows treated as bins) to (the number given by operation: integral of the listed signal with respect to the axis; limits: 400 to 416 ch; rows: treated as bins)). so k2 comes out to 4.6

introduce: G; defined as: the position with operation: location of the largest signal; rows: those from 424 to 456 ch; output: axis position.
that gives 450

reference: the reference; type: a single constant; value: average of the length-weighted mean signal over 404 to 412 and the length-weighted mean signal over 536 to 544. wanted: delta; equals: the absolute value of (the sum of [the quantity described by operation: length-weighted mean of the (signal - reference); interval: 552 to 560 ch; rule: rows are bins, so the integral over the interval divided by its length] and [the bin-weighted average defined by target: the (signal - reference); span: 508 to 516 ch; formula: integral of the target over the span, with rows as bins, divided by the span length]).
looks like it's 2.8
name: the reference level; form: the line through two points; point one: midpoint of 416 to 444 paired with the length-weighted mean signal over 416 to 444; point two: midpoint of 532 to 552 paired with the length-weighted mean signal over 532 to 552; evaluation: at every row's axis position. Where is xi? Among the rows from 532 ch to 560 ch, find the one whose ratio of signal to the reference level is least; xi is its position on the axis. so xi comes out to 554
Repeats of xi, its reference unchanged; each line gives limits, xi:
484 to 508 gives 486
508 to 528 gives 510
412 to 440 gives 418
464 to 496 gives 478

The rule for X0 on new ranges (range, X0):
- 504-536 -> 0.0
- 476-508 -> 0.7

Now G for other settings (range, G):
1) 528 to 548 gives 538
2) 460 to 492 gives 462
